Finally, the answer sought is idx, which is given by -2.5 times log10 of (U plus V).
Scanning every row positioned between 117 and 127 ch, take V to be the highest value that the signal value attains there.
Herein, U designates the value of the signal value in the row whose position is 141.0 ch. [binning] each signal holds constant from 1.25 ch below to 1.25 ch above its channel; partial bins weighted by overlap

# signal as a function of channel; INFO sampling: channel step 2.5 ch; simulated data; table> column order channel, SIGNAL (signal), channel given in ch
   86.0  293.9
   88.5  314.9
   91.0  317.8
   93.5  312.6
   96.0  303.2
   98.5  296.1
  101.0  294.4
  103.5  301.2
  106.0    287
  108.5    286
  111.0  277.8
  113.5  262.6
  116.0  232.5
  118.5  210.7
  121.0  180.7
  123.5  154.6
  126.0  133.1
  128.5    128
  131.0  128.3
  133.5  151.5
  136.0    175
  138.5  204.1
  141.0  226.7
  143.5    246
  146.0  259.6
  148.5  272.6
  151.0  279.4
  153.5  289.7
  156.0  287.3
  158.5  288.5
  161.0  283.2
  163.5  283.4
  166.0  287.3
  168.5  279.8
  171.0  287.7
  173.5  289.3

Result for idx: -6.60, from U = 226.7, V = 210.7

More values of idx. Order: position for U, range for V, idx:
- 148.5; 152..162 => -6.87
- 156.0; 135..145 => -6.82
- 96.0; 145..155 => -6.93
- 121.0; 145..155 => -6.68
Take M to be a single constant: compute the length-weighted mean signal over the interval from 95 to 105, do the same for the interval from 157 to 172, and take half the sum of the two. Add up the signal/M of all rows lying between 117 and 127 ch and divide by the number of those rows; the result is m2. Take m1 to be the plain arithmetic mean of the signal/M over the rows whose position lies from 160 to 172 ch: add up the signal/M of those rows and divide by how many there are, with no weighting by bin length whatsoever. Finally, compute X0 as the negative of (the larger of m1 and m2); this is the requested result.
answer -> -0.975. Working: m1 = 1.0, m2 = 0.58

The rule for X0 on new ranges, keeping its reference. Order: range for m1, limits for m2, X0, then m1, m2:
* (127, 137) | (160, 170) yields -0.972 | 0.5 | 0.97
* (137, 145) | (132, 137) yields -0.774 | 0.8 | 0.56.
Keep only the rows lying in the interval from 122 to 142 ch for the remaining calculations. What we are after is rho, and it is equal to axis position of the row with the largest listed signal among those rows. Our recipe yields 141.0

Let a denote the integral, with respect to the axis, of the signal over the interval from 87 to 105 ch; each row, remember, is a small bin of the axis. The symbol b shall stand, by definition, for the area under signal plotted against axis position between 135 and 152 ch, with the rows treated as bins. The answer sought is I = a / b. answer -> 1.4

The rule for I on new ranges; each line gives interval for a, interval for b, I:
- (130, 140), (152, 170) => 0.3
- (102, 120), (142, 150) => 2.3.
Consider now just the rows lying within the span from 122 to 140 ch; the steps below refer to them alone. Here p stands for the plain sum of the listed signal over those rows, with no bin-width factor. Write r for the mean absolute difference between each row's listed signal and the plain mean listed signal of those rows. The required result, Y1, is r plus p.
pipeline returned 1096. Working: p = 1075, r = 21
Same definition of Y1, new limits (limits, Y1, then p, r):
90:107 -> 2120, 2112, 8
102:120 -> 1884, 1858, 26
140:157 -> 1880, 1861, 19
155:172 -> 2000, 1997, 3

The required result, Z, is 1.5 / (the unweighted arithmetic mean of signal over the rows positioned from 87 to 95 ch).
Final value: 0.0048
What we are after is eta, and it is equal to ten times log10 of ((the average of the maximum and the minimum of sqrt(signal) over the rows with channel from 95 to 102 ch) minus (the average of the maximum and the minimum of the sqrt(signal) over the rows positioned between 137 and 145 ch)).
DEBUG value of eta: 3.6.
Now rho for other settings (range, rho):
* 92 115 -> 93.5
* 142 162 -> 153.5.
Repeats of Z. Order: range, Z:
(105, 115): 0.0054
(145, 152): 0.0055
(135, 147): 0.0067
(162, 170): 0.0053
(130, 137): 0.0099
